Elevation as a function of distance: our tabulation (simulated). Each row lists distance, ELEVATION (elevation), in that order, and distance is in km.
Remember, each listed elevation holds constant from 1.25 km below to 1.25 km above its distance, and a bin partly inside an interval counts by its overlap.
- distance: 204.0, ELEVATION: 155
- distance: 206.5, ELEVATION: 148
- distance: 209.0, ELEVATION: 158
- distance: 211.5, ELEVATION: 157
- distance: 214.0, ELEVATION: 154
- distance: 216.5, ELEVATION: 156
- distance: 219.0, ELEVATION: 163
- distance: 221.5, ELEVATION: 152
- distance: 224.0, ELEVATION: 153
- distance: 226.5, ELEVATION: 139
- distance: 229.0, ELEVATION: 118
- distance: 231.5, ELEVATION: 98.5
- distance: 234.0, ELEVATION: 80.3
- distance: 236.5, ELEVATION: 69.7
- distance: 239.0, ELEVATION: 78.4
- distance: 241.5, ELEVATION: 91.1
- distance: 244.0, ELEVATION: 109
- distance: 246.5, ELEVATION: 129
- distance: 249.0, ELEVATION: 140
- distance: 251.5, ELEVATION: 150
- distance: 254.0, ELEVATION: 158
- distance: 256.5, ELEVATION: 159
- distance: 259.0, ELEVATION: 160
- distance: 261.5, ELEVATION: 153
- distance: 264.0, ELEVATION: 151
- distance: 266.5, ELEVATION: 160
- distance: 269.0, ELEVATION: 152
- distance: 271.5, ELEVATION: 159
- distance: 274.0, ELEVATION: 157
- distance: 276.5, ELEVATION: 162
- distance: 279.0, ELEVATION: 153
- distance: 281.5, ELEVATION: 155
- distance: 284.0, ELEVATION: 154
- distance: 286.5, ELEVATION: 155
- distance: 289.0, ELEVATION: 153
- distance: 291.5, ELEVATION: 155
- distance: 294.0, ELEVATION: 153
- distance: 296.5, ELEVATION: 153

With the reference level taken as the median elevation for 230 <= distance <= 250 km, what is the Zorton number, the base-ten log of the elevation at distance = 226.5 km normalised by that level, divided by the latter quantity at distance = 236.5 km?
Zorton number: -1.2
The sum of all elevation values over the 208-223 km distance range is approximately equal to 940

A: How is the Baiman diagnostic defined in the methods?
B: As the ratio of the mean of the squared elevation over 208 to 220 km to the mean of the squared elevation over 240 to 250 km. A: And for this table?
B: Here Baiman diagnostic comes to 1.8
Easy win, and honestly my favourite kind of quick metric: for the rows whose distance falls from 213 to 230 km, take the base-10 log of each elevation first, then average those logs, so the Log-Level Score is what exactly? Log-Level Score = 2.17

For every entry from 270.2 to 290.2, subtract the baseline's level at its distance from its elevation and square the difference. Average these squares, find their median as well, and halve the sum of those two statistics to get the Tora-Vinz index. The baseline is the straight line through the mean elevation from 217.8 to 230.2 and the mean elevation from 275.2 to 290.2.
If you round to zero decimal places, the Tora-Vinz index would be 11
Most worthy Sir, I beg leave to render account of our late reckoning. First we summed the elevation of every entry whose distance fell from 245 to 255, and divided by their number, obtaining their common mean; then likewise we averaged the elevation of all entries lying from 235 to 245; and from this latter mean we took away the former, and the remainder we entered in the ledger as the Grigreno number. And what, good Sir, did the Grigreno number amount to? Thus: -57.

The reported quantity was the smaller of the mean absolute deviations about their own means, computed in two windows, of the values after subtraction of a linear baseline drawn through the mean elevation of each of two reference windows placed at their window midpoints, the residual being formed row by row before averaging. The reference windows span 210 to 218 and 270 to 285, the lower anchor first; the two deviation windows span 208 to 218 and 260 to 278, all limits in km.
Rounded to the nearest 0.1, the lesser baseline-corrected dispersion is 1.3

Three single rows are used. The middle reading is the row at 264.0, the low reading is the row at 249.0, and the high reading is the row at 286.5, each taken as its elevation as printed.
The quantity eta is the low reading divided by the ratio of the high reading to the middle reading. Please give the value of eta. 136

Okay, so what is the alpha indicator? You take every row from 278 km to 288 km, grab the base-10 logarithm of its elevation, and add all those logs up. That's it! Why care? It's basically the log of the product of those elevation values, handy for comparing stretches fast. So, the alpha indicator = 8.8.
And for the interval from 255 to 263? 6.6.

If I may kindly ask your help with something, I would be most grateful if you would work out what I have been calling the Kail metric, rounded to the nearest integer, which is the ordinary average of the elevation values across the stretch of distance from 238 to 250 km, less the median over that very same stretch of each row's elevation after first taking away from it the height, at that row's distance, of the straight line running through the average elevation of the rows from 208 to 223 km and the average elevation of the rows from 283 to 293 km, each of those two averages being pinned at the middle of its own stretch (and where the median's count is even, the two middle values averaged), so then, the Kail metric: 156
